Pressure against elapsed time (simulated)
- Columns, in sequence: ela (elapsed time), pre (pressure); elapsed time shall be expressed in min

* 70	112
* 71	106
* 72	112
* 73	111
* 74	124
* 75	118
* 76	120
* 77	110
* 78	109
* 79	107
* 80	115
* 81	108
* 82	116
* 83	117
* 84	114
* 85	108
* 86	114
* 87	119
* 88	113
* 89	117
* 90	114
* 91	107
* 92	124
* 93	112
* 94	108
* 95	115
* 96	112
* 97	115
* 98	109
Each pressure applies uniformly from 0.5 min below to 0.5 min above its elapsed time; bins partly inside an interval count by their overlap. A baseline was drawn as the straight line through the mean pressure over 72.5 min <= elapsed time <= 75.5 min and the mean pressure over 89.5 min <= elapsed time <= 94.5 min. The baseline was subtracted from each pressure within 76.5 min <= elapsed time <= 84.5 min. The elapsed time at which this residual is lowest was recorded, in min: 79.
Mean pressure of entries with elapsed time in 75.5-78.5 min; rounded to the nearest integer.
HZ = 113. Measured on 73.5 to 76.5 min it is 121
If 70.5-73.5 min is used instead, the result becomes 110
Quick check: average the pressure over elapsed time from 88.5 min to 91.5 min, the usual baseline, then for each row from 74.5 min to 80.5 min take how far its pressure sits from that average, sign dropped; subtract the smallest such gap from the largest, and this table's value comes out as 5.0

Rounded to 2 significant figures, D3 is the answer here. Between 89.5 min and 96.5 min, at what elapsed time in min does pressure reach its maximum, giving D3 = 92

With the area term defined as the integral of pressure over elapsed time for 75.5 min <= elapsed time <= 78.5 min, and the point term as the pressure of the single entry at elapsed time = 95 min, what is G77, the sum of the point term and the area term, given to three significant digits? 454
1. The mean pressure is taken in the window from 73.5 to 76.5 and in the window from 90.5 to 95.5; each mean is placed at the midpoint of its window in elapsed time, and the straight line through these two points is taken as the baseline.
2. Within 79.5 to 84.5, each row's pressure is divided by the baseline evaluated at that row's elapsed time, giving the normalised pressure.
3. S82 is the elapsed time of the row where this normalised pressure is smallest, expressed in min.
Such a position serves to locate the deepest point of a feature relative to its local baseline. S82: 81 min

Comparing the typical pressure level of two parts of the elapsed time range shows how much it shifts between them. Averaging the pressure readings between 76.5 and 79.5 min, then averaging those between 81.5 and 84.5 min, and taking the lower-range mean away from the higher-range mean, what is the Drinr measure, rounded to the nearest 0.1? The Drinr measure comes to 7.0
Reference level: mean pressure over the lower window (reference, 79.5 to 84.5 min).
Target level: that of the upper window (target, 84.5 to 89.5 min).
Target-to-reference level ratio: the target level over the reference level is 1.00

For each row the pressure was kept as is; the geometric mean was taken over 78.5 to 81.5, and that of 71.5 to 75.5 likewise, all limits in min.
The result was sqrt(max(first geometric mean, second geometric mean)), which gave 10.78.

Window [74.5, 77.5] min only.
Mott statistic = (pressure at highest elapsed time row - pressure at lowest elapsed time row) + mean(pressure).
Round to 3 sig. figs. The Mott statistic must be 108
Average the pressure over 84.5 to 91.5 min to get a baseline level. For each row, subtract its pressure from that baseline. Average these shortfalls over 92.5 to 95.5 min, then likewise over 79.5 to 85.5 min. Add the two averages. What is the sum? 1.6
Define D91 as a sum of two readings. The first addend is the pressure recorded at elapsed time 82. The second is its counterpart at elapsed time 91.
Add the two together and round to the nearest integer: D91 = 223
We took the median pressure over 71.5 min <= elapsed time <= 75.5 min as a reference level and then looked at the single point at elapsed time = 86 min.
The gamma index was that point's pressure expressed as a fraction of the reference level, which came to 0.99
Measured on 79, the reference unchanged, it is 0.93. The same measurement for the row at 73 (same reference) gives 0.97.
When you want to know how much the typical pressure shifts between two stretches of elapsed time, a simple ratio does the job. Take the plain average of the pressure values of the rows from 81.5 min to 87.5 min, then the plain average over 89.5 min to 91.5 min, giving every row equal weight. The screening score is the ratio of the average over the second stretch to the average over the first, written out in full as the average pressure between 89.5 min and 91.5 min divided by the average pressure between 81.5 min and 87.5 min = 0.96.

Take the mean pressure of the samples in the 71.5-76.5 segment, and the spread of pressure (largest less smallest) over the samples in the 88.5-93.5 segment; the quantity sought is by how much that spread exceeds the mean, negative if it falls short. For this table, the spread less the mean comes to -100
